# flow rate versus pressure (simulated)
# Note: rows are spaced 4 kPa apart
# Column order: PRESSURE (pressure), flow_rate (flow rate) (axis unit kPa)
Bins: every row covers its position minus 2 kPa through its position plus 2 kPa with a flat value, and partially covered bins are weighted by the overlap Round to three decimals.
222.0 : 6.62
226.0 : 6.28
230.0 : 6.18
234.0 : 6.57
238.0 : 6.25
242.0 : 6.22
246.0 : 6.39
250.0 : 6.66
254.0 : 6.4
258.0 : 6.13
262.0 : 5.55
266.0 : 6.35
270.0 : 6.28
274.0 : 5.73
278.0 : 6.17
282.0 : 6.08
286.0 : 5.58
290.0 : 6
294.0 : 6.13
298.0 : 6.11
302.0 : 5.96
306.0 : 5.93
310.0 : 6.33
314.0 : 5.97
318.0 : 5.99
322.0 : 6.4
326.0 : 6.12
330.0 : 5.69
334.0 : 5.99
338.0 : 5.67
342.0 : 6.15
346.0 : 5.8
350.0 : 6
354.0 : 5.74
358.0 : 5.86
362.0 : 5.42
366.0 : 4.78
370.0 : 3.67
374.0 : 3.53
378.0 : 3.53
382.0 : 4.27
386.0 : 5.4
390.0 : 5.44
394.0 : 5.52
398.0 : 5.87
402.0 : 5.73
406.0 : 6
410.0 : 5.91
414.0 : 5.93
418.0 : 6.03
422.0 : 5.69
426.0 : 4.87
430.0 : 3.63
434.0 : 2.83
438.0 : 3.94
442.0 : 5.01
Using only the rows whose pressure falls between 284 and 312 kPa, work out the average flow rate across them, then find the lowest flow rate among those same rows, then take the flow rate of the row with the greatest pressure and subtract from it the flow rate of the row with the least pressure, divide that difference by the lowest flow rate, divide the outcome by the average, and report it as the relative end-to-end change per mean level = 0.022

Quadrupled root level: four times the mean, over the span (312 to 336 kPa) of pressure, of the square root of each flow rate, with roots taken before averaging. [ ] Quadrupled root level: 9.82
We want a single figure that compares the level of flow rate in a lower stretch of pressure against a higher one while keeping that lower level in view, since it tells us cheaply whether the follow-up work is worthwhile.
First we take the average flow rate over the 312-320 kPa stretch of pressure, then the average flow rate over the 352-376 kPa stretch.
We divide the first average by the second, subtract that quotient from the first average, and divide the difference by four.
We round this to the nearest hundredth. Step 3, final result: 1.19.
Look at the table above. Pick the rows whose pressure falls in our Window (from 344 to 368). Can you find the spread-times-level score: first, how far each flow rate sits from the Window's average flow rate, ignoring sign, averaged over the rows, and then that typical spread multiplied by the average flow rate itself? 1.9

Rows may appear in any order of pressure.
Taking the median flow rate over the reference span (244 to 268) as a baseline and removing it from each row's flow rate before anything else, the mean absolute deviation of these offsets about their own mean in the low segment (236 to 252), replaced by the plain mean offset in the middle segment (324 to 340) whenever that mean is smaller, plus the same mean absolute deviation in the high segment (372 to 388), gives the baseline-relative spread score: 0.15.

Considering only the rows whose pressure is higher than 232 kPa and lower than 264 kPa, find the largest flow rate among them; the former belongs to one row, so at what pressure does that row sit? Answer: 250.0 kPa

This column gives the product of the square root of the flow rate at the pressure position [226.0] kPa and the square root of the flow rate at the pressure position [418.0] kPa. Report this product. 6.15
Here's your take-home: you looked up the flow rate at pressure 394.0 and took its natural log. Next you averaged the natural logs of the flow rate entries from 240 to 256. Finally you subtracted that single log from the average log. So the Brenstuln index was 0.15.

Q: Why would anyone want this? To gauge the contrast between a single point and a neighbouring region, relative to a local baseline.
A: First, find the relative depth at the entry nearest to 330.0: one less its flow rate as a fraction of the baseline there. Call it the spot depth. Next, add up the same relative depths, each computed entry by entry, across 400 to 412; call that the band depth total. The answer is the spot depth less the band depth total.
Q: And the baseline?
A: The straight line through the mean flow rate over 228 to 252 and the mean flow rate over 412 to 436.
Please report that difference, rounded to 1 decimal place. 0.5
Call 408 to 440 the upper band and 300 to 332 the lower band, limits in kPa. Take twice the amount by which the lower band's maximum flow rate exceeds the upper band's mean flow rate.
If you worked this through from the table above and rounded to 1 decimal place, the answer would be 3.1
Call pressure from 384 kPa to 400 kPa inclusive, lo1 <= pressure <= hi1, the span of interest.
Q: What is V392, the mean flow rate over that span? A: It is 5.6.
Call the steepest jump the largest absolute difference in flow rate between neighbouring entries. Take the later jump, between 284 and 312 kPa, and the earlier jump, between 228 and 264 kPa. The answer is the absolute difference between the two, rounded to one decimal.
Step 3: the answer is 0.2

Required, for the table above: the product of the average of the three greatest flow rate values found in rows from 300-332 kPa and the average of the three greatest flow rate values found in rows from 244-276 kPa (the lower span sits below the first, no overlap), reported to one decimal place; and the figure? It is 40.7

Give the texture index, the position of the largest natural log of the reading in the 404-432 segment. 418.0 kPa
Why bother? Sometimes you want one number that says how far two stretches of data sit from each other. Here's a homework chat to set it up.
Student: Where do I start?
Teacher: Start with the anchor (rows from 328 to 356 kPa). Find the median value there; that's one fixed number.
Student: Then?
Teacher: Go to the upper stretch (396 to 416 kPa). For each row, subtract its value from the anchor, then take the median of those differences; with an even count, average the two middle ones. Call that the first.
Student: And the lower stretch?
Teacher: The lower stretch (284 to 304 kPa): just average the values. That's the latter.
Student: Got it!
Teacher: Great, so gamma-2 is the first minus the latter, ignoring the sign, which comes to 6.07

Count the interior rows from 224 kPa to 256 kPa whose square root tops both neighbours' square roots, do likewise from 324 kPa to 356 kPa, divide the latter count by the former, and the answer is 1.50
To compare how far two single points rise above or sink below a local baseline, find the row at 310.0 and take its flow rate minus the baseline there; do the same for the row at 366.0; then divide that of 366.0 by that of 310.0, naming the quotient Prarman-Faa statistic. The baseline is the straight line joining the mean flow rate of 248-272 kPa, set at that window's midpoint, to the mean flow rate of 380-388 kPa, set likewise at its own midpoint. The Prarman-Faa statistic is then -0.4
